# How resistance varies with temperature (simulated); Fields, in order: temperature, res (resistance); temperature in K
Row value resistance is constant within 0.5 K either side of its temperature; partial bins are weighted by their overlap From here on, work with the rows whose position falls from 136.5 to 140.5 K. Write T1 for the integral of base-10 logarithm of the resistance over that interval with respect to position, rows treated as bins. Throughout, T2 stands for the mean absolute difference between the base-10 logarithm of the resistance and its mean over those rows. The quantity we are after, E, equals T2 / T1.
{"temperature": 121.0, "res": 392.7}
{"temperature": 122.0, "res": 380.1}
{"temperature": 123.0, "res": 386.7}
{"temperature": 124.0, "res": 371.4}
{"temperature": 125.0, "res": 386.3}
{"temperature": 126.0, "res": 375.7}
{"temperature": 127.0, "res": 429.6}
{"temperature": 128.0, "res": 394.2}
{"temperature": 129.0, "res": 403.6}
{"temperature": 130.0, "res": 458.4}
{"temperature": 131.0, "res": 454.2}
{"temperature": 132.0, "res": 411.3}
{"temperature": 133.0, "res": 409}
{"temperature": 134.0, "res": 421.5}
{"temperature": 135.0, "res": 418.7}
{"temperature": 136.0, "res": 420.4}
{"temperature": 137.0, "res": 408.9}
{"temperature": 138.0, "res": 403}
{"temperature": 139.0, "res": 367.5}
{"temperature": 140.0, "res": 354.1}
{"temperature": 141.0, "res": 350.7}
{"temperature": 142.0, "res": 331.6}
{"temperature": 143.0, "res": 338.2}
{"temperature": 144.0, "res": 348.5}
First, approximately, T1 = 10.3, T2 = 0.026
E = 0.0025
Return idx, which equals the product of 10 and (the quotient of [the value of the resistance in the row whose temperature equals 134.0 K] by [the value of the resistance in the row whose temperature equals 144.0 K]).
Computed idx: 12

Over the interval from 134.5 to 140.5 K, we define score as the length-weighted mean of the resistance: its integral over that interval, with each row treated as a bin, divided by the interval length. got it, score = 395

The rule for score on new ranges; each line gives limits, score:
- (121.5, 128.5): 389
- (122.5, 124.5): 379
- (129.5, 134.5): 431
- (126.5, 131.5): 428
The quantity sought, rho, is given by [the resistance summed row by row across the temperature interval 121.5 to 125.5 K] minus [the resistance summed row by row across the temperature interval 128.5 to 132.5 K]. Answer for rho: -203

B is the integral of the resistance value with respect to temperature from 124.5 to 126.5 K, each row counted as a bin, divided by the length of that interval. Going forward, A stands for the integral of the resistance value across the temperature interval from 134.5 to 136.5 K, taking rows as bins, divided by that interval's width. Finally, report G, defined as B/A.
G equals 0.91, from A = 420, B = 381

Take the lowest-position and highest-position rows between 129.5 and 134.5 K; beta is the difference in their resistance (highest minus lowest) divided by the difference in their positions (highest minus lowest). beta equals -9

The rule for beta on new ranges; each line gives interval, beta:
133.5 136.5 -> -1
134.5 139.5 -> -13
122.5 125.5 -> 0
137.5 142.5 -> -18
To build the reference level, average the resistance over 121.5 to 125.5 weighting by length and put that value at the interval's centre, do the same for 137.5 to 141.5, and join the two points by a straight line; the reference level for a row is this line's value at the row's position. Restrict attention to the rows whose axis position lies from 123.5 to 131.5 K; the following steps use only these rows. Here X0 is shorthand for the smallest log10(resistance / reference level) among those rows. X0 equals -0.011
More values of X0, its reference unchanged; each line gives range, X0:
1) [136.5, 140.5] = -0.017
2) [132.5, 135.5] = 0.039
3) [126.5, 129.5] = 0.019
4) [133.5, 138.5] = 0.037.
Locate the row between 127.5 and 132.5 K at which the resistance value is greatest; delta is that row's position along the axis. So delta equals 130.0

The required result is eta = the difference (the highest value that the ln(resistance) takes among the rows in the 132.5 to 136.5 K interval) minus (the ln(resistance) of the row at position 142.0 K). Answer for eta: 0.240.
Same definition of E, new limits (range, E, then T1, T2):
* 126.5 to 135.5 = 0.0007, 23.6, 0.017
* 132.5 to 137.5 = 0.0004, 13.1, 0.006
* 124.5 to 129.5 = 0.0012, 13.0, 0.016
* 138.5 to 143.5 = 0.0011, 12.7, 0.014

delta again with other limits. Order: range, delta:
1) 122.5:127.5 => 127.0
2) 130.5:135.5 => 131.0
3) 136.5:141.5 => 137.0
